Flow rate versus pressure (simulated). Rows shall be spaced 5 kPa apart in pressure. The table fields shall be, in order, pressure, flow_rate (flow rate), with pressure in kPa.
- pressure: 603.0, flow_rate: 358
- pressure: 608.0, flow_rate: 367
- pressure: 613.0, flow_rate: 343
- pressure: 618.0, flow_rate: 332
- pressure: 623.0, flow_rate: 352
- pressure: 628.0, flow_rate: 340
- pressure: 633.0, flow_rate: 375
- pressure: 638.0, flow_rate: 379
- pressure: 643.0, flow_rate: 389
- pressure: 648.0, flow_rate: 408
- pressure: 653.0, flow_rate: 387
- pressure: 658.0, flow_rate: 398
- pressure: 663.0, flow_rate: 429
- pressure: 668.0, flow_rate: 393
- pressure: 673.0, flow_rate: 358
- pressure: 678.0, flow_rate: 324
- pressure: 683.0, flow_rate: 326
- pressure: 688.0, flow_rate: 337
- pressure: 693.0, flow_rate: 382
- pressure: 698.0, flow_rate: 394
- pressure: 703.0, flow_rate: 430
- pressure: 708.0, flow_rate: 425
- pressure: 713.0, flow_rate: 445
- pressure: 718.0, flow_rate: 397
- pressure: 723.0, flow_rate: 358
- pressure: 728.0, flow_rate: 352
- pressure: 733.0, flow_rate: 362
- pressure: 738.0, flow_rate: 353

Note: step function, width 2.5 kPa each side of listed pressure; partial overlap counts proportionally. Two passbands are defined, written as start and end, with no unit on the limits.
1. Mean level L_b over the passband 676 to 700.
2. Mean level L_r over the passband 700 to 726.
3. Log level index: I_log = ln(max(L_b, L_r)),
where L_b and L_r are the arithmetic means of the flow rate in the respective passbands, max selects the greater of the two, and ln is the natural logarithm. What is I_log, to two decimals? 6.02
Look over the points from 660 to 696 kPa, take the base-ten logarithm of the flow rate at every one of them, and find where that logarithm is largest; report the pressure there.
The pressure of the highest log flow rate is 663.0 kPa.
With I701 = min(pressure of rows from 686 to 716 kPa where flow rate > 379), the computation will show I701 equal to 693.0 kPa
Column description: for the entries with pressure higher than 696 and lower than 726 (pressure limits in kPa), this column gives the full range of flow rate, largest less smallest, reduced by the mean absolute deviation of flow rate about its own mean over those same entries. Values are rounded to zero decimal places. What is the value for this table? 62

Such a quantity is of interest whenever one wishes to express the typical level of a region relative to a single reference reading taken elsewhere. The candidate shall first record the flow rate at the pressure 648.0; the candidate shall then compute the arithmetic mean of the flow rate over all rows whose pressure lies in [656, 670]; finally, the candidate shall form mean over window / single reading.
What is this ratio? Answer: 1.00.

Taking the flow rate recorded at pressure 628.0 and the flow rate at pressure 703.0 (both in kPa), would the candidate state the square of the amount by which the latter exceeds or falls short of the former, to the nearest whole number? 8100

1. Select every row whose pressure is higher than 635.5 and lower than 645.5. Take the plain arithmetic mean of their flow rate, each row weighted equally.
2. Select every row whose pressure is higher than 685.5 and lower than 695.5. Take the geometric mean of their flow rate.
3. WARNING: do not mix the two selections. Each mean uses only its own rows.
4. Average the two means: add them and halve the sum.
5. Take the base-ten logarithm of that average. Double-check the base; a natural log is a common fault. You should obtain 2.57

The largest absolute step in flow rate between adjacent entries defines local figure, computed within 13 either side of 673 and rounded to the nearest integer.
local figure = 36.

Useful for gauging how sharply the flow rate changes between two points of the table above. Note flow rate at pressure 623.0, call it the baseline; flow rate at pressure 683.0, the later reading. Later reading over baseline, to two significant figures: 0.93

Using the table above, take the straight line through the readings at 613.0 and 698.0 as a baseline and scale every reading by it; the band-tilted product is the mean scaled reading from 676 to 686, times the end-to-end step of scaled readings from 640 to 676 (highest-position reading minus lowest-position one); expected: -0.11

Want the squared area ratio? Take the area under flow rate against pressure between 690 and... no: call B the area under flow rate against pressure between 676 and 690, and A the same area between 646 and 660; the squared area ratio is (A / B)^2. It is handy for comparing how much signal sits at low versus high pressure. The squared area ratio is 1.46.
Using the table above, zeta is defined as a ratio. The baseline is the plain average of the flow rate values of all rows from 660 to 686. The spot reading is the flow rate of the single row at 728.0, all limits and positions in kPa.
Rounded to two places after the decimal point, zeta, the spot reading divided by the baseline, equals 0.96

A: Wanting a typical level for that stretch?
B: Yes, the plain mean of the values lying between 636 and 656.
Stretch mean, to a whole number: 391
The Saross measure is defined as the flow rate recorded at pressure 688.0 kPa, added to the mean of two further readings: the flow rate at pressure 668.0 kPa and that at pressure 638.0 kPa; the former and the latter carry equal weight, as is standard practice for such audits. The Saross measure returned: 723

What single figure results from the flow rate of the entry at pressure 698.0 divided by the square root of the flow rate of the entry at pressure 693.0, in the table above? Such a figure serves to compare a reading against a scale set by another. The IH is 20.2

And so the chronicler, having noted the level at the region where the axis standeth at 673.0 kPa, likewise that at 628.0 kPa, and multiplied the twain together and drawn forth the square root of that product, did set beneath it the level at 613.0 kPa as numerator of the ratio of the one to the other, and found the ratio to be 0.98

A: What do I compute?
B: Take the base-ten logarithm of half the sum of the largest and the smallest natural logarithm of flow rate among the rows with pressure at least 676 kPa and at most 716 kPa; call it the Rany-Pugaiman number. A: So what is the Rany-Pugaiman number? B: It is 0.774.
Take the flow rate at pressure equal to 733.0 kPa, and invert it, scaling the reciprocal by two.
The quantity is 0.0055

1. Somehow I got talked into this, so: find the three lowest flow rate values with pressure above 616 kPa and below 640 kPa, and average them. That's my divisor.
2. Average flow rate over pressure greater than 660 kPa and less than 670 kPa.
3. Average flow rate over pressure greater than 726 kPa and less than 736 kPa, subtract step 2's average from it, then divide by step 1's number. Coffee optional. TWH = -0.16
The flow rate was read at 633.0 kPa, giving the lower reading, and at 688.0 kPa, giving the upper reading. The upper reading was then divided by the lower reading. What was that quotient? 0.90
